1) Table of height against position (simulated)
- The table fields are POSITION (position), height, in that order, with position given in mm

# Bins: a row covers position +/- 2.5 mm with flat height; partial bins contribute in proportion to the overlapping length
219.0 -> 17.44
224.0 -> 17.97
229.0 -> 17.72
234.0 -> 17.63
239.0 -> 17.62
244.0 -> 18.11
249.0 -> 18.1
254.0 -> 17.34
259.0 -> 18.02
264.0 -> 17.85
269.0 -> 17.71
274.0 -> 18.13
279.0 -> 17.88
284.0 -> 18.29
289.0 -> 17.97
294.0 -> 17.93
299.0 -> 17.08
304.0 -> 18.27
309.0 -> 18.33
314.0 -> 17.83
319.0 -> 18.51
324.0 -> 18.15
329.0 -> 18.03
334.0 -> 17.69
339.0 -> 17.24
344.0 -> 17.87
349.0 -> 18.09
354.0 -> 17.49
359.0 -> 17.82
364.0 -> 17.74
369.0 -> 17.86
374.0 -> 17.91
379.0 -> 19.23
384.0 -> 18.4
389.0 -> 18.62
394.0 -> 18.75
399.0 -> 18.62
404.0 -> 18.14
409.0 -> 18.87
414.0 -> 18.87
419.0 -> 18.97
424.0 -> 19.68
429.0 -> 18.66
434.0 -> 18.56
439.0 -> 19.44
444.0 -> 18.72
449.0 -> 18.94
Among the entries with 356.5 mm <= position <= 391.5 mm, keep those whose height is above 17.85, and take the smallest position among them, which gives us 369.0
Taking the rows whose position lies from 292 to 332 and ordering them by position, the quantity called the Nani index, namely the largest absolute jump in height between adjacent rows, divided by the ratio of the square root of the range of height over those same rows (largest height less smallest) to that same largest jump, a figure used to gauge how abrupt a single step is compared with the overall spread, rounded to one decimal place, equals 1.2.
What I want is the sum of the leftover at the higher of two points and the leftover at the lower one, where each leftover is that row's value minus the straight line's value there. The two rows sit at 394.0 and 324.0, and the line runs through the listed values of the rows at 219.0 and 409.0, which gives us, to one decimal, -0.1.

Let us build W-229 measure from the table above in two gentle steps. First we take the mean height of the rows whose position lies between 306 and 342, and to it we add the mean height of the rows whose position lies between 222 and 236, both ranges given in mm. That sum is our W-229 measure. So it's 35.74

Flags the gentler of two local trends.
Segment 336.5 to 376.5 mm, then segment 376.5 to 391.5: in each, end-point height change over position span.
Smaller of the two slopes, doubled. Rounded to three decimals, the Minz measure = -0.122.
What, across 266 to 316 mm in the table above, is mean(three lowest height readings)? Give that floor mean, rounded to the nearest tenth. 17.5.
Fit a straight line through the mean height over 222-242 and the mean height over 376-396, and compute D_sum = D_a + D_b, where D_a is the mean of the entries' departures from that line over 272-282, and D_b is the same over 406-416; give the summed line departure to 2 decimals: -0.07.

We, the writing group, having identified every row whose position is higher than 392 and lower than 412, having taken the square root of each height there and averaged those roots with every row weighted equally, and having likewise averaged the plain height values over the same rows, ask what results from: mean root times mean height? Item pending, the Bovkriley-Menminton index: 80.2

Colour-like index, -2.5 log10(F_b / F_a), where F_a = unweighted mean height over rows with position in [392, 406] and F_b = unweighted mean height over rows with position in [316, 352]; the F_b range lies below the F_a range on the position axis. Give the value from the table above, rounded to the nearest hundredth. 0.03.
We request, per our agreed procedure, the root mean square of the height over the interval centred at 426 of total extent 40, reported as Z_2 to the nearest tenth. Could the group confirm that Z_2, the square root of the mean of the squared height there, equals 19.0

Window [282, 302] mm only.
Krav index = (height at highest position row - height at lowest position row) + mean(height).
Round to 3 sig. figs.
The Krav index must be 16.6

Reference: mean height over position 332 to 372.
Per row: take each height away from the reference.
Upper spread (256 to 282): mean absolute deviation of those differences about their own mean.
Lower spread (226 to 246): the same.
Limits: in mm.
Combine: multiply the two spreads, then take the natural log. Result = -3.8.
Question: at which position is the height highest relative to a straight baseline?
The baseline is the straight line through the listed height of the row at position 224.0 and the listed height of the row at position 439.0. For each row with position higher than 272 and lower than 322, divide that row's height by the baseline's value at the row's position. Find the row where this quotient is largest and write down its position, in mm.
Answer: 284.0 mm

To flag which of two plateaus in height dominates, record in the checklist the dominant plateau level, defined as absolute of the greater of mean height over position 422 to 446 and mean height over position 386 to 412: 19.0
